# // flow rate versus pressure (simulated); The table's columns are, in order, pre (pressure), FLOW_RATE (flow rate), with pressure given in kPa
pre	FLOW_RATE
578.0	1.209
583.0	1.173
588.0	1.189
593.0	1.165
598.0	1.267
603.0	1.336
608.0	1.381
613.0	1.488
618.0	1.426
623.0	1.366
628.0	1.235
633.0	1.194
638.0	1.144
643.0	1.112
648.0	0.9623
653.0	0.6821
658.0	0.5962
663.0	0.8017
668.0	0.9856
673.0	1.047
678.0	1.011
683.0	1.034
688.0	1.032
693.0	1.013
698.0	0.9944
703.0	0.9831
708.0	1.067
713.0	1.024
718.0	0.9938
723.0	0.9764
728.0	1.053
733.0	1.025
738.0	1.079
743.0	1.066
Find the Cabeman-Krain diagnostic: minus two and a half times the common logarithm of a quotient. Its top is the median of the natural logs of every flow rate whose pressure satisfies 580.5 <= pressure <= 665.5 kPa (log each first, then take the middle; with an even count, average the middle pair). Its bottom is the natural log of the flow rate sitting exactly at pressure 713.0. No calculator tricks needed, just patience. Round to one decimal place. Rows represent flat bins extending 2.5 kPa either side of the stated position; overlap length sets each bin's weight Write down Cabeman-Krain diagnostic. -2.2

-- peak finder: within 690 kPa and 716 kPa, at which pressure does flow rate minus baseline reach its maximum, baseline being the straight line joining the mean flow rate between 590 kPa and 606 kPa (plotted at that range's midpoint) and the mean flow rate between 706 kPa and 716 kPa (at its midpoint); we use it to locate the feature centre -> 708.0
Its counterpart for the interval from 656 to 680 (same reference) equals 673.0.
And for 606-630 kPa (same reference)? 613.0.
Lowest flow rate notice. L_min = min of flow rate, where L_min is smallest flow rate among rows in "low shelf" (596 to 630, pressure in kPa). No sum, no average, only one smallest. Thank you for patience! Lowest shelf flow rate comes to 1.235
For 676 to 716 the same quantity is 0.9831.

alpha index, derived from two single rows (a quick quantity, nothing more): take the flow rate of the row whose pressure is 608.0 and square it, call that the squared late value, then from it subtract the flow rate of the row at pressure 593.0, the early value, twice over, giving -0.4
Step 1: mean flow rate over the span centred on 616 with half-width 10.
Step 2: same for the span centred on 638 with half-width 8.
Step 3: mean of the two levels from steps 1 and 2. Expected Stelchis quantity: 1.28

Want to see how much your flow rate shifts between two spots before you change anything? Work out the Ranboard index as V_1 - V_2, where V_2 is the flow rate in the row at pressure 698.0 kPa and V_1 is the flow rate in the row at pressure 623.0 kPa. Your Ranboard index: 0.37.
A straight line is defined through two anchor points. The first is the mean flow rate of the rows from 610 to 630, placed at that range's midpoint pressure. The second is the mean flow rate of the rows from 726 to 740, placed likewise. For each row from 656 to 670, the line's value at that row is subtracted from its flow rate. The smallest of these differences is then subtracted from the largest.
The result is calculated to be 0.42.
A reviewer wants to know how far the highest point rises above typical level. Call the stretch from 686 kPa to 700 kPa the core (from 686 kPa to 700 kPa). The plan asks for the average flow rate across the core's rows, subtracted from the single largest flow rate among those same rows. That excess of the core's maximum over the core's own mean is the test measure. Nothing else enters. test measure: 0.019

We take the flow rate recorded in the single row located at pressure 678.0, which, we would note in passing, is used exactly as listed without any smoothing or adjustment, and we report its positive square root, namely 1.01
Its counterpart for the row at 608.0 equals 1.18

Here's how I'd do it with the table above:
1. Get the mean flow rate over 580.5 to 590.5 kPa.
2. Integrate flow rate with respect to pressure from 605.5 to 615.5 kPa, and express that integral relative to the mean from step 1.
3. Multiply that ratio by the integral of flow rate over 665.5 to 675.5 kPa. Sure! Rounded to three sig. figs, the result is 123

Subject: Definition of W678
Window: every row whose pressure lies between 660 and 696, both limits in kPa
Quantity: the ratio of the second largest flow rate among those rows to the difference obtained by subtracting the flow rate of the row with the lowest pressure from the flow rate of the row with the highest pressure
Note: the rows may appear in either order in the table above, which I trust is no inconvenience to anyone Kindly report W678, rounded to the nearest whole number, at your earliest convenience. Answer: 5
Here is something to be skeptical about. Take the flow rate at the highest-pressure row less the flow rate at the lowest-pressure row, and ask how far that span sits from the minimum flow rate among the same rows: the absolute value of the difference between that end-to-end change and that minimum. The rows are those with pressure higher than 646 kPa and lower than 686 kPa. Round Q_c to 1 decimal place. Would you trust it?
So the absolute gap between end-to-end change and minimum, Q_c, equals 0.5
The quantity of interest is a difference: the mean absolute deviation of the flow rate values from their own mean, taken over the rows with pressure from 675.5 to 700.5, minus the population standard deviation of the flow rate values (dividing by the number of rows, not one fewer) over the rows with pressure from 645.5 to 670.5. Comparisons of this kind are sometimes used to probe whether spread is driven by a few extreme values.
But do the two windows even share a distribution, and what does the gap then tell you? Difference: -0.14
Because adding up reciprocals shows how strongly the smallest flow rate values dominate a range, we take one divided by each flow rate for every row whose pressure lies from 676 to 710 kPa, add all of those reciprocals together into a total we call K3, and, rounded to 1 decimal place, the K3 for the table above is 6.9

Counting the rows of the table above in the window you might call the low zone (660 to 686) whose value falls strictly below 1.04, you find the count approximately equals 4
